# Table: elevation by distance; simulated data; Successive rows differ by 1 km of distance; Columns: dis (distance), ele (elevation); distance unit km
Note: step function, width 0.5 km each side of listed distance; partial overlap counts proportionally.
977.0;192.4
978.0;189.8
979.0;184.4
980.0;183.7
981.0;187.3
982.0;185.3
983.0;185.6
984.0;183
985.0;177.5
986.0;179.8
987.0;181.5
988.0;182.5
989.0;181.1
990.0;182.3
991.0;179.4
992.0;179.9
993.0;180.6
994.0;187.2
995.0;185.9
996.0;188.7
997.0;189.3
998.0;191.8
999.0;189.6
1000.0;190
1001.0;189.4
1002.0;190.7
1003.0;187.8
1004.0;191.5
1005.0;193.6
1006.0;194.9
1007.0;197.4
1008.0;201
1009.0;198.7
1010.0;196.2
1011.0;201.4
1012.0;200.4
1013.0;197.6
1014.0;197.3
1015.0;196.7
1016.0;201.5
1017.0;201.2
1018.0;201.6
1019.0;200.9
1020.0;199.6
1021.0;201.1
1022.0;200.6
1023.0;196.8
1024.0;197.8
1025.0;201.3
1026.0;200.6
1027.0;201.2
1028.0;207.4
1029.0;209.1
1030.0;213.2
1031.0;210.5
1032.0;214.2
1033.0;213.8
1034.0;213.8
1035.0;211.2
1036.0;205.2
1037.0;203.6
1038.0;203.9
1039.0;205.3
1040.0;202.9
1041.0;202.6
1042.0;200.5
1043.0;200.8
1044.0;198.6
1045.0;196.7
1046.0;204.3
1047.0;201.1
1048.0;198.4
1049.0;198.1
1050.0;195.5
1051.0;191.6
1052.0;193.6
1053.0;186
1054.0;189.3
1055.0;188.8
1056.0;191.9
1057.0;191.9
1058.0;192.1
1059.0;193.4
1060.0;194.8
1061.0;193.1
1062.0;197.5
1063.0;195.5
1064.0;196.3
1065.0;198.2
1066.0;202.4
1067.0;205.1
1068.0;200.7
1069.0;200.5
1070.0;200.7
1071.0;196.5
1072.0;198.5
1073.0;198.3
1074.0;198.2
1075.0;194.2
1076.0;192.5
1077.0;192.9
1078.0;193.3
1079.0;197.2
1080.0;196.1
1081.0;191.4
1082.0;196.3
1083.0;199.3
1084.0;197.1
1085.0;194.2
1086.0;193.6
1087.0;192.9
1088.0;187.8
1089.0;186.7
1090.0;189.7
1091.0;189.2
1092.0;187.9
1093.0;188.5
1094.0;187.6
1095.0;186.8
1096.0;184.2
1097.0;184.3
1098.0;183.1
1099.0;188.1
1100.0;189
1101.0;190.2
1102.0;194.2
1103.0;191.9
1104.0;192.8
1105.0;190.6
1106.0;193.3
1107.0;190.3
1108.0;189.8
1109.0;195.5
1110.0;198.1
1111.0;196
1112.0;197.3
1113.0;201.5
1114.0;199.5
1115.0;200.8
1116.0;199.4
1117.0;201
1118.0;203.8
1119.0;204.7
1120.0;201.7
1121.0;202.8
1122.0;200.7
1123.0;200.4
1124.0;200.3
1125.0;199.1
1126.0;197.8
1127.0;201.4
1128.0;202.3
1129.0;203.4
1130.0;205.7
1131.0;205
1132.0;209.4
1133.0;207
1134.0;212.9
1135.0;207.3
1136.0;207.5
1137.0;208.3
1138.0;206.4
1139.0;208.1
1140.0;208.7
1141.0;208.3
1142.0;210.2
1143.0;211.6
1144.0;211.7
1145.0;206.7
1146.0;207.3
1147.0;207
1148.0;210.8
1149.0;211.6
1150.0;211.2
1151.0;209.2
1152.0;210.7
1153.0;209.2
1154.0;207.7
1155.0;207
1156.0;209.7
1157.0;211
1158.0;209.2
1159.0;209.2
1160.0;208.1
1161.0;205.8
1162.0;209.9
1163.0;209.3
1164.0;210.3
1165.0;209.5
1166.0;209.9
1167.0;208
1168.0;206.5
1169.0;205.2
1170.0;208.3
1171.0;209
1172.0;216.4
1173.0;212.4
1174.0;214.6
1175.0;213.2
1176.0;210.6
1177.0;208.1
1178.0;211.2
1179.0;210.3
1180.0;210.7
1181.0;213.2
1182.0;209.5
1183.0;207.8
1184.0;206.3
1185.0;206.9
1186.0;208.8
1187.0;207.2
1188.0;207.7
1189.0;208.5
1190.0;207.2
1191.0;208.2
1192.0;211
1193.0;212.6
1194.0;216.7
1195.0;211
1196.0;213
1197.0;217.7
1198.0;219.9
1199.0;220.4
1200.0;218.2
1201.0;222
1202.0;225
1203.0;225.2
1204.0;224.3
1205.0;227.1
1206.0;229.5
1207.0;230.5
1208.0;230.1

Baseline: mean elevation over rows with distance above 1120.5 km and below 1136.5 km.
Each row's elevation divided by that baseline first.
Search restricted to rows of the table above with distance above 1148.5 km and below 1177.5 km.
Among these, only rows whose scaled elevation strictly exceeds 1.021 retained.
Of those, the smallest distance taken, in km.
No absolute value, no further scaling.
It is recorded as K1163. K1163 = 1149.0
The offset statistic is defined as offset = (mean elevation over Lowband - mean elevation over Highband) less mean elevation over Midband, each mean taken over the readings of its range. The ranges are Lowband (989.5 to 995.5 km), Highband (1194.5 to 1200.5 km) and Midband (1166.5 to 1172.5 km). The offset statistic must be -243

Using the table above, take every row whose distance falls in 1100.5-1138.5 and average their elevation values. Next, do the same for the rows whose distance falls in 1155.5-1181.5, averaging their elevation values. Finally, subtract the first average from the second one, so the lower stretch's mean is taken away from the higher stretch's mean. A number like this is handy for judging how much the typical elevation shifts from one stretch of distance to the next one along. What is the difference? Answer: 10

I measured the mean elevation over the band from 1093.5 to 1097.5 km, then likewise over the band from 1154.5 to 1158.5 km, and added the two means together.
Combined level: 395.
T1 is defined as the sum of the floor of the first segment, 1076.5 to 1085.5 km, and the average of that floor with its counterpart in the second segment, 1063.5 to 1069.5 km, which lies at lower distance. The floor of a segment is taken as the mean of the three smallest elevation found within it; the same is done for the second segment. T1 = 388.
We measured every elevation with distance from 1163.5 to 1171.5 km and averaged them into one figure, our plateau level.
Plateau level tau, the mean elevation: 208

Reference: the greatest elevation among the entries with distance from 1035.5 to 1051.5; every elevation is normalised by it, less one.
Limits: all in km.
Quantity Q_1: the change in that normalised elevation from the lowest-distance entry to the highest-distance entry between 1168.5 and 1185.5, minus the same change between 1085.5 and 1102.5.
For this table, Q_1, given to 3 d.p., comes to 0.005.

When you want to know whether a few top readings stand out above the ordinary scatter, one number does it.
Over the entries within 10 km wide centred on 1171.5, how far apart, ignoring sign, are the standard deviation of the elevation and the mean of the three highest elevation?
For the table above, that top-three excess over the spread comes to 211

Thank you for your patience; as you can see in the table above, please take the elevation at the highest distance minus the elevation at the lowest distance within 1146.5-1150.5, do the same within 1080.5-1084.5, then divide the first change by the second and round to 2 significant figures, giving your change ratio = 0.74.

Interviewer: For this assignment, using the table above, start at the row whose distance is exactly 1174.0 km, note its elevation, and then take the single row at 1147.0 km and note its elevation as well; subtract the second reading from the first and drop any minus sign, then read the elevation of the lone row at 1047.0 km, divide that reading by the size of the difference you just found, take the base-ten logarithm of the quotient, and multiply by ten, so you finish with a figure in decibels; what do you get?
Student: 14.2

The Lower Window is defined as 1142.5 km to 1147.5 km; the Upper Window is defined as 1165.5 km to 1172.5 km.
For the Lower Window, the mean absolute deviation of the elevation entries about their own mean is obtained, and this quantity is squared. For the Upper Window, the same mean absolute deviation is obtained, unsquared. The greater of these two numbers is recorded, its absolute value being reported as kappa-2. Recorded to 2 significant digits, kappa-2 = 5.0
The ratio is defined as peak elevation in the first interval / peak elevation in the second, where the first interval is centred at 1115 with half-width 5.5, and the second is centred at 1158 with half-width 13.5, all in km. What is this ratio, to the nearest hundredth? 0.97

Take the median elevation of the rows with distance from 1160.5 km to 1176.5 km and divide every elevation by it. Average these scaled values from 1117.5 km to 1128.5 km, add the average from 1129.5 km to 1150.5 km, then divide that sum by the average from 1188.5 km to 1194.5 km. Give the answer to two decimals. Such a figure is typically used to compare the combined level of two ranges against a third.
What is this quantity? 1.95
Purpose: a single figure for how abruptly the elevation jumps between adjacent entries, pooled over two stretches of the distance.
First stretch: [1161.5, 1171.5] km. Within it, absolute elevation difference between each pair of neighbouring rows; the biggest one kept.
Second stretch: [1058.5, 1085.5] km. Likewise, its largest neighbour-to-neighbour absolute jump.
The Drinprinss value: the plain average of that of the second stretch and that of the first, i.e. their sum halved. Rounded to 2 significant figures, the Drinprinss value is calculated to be 4.0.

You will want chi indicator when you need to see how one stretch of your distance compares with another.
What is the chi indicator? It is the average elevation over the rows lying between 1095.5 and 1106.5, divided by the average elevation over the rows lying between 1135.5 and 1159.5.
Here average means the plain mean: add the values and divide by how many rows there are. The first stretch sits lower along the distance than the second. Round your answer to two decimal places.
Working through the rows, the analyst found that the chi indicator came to 0.91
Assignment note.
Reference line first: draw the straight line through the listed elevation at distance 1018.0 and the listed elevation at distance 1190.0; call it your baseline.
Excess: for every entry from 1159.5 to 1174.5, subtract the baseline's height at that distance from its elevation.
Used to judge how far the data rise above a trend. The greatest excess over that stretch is 10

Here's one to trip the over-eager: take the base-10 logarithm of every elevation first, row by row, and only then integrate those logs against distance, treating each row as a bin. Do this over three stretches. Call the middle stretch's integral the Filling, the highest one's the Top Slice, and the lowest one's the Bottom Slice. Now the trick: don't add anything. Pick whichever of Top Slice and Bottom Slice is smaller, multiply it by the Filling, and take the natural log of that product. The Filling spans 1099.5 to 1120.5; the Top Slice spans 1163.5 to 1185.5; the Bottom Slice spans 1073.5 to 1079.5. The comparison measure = 6.5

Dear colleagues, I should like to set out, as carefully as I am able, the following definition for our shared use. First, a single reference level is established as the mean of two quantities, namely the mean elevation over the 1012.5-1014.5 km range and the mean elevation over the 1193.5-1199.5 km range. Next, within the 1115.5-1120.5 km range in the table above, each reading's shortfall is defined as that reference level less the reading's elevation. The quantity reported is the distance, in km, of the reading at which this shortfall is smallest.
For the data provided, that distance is 1119.0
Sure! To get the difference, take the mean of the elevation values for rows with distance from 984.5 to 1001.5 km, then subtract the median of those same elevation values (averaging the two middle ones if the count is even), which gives 2.0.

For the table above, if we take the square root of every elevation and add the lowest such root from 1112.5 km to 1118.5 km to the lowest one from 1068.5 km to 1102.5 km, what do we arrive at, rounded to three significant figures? 27.7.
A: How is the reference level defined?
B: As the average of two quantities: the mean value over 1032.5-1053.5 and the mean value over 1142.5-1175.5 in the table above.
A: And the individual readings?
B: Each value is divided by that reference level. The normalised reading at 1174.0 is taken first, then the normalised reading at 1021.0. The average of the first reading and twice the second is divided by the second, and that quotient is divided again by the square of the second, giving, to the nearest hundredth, 1.60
